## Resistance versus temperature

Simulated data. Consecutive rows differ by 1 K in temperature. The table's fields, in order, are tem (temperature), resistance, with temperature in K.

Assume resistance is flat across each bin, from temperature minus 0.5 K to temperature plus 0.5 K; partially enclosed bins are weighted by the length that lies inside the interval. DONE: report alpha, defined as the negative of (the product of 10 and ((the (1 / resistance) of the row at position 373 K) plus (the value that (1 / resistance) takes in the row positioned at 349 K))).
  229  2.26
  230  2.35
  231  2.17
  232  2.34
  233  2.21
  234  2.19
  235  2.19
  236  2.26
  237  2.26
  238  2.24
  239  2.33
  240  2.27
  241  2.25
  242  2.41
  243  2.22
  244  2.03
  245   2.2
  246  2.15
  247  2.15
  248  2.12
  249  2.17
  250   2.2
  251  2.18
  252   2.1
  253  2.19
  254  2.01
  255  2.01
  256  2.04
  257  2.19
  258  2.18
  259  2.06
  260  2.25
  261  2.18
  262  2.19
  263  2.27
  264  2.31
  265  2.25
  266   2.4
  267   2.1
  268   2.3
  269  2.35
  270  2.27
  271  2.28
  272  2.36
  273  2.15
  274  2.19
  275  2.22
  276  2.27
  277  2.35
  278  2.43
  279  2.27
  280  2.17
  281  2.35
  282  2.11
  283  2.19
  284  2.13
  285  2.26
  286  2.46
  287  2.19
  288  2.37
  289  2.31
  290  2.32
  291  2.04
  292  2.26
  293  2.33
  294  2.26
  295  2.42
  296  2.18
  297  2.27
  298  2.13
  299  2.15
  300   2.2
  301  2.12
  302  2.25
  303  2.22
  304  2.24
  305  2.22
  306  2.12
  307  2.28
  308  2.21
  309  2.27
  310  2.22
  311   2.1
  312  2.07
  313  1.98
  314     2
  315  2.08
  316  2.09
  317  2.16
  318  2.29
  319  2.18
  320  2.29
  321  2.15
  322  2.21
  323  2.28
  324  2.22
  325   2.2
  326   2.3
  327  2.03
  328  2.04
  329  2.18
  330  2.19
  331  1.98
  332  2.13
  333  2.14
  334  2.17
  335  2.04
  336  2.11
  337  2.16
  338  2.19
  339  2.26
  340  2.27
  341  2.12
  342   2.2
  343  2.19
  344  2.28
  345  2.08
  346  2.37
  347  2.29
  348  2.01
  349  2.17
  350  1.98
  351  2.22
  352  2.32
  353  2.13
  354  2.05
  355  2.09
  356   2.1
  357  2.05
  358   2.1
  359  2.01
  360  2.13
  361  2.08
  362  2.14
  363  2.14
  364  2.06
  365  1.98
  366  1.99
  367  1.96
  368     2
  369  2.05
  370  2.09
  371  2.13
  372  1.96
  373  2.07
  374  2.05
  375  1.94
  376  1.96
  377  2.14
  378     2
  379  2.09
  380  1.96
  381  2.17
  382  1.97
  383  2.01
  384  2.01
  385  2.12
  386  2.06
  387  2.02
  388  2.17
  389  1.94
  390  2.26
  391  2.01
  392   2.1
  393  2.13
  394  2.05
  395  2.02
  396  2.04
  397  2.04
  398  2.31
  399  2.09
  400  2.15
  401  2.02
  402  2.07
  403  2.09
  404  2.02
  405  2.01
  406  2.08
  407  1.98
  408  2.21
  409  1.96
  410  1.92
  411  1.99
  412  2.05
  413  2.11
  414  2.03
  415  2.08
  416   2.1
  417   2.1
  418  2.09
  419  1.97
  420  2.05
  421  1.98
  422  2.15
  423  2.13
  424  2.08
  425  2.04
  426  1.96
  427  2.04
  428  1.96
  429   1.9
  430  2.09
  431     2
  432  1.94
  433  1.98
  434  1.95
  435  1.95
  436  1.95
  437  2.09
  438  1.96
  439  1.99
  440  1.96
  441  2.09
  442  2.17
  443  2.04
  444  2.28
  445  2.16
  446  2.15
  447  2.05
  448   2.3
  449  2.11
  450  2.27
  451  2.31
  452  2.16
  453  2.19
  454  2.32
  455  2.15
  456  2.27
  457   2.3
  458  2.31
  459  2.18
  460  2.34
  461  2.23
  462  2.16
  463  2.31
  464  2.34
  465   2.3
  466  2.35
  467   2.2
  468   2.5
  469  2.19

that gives -9.44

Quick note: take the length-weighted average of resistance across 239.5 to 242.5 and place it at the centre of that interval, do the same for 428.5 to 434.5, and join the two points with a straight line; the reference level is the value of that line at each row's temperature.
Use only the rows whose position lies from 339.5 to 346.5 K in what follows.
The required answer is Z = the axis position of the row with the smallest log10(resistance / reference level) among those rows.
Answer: 345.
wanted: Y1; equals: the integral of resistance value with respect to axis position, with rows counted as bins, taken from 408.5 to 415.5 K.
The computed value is 14.1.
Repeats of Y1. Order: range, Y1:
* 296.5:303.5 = 15.3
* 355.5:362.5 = 14.6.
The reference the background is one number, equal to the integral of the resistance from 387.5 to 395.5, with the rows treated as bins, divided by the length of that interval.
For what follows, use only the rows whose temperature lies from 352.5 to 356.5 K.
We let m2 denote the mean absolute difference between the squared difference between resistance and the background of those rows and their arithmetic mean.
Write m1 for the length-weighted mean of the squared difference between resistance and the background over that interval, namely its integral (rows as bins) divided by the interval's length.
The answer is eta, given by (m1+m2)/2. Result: 0.001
